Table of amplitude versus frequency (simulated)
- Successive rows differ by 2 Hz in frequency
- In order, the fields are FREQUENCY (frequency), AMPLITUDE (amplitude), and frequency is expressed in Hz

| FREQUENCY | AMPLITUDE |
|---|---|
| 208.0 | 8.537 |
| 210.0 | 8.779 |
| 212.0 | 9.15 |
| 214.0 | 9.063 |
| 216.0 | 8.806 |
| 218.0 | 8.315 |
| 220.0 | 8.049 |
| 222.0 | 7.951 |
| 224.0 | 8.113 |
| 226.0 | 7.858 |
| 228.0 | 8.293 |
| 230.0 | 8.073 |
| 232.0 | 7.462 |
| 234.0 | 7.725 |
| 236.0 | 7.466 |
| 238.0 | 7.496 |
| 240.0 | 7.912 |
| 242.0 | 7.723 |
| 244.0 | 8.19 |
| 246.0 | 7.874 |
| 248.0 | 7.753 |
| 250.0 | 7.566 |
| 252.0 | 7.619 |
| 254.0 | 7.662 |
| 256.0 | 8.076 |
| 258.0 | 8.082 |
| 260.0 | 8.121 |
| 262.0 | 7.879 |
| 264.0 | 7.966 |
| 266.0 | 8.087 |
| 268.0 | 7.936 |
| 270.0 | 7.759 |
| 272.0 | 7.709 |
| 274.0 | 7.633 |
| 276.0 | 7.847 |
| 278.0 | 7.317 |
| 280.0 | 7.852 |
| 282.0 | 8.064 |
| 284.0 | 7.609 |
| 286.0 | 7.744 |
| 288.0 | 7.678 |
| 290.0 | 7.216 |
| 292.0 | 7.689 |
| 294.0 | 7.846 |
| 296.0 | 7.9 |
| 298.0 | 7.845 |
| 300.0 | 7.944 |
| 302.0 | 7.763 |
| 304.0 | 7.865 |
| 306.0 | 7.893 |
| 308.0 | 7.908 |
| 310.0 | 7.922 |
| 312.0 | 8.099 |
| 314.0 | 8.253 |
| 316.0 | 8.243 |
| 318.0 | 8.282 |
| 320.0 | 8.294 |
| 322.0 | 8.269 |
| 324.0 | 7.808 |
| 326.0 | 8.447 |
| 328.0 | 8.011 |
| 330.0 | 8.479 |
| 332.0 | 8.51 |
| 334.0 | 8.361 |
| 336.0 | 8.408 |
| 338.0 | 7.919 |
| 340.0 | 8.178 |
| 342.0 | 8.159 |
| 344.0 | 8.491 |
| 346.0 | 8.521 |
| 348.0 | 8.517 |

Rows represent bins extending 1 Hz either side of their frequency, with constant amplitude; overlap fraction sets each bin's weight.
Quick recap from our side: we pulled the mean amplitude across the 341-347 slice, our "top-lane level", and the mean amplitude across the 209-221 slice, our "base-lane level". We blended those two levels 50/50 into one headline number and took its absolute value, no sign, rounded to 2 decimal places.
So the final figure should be 8.54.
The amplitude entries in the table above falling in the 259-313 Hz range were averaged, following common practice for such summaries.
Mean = 7.82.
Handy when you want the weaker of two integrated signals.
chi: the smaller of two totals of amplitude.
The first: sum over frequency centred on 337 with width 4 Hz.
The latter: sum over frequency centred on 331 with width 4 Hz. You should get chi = 16.33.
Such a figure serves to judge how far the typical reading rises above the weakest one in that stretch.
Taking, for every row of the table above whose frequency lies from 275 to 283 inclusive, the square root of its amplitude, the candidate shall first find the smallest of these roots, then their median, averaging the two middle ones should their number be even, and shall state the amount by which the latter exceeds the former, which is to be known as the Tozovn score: 0.10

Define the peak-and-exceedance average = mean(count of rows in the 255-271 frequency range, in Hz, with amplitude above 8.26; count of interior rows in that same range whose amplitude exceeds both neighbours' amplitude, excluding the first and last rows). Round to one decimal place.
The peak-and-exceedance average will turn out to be 1.0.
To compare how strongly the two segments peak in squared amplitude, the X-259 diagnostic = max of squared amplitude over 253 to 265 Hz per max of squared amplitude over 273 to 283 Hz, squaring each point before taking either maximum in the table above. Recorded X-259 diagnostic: 1.014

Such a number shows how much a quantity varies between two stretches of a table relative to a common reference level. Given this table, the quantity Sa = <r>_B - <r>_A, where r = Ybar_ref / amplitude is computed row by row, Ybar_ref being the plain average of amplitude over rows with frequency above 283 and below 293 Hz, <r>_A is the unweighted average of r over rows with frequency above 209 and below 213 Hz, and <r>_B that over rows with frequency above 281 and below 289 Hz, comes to 0.13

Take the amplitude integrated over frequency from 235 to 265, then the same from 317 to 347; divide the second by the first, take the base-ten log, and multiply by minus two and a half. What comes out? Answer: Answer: -0.061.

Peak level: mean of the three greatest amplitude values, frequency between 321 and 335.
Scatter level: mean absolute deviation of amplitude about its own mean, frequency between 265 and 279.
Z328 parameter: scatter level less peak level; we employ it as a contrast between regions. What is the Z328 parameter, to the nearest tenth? -8.3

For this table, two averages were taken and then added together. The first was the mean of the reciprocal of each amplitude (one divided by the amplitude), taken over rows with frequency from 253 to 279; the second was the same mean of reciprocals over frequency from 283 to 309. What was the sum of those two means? 0.256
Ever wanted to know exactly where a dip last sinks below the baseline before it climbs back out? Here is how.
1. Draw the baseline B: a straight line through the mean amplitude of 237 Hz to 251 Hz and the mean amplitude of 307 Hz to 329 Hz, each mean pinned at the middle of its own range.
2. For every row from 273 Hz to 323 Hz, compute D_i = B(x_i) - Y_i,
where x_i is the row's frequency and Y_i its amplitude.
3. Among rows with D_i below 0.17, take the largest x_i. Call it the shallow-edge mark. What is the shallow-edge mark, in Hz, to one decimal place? 322.0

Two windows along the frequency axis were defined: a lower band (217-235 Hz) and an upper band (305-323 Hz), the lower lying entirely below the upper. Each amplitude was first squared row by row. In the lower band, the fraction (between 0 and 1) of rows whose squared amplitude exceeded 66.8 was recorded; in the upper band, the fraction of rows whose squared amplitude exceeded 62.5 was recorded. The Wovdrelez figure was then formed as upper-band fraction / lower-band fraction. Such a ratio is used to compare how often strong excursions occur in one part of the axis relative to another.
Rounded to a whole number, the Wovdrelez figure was 4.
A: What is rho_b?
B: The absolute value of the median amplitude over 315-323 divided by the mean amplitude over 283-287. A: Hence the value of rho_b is 1.08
